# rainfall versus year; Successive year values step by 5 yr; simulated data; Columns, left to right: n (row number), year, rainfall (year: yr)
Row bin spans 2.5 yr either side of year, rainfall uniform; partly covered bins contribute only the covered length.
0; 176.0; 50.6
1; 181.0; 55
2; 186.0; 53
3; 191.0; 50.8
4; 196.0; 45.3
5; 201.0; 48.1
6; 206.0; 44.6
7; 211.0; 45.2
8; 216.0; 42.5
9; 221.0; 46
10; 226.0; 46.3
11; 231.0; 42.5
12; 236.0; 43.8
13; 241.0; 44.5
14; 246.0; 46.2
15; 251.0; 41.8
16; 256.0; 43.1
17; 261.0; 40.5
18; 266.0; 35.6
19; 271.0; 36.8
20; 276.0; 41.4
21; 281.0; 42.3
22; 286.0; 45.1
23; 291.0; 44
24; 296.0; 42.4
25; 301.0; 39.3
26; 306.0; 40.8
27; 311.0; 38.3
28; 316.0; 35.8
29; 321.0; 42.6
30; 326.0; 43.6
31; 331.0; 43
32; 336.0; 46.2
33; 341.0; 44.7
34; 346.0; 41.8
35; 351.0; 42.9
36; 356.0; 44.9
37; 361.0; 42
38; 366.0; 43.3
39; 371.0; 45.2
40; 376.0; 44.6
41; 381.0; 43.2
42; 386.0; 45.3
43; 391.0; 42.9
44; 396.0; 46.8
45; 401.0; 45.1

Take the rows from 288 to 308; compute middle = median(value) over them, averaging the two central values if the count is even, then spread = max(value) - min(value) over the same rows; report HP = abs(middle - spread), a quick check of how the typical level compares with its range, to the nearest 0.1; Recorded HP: 36.9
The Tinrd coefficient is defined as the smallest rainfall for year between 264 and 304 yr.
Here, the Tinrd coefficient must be 35.6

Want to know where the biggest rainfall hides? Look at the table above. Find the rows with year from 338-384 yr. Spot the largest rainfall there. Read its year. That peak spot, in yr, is 371.0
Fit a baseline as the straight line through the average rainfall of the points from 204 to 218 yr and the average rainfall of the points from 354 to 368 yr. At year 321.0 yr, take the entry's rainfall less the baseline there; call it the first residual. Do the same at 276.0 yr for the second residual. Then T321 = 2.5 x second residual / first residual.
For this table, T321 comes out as 6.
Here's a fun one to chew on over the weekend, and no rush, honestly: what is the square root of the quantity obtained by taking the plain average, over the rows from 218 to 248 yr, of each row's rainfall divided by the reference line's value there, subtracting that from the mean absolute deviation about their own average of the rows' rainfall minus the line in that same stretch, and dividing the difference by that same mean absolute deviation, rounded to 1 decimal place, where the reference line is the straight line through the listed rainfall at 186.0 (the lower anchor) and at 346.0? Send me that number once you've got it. 0.5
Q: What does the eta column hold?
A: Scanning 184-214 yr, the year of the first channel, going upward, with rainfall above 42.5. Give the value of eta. 186.0 yr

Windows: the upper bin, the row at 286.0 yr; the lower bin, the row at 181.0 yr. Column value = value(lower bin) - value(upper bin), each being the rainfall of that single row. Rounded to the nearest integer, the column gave 10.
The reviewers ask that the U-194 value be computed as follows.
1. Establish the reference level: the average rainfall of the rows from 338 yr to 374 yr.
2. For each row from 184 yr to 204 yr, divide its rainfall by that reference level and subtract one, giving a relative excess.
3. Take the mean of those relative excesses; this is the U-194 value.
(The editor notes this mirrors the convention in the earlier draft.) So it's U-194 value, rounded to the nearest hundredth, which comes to 0.13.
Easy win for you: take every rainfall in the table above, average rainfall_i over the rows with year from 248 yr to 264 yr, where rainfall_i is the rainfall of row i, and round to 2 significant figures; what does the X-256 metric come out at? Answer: 42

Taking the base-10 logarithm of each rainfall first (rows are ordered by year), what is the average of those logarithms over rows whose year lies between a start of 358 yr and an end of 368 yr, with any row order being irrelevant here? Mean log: 1.63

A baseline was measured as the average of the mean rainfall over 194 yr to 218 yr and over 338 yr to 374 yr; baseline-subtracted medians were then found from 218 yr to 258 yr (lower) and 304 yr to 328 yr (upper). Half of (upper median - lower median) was -1.7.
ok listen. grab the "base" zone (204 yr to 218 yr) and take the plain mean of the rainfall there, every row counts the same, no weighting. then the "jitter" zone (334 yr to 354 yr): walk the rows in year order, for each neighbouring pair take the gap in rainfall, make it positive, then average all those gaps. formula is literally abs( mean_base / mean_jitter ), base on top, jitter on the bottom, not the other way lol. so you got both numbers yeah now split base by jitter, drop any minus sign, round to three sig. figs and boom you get 24.1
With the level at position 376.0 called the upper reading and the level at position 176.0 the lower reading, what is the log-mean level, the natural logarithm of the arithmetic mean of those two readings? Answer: 3.86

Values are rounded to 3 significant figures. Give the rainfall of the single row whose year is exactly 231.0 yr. 42.5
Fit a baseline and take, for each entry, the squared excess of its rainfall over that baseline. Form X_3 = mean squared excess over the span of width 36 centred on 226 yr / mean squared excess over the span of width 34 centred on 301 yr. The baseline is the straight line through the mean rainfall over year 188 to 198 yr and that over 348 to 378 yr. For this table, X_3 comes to 0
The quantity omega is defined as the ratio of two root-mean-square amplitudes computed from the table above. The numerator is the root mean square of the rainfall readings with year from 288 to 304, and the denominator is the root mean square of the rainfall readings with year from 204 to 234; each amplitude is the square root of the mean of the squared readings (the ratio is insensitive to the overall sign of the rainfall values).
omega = 0.94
